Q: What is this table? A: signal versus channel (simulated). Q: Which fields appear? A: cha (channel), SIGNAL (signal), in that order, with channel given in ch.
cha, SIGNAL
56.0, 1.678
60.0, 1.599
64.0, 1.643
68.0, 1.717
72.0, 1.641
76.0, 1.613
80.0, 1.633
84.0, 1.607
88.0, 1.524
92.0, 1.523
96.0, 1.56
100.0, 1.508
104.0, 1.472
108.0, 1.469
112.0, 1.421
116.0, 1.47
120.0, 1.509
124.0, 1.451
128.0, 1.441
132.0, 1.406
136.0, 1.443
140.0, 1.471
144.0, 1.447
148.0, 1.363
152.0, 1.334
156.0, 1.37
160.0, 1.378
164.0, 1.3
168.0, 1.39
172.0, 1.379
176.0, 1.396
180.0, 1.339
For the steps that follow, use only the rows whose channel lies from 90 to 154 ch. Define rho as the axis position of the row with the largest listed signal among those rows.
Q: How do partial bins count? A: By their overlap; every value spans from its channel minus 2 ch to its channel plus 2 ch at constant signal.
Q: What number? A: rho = 96.0 ch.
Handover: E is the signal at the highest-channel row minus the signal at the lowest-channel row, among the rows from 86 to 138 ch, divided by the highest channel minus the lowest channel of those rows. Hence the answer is -0.0017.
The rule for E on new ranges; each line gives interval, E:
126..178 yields -0.0009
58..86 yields 0.0003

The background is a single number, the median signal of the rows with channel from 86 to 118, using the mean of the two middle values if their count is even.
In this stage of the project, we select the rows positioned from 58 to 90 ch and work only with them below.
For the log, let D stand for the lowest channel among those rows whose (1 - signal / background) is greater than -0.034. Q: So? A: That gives 88.0 ch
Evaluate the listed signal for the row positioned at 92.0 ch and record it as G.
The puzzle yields 1.523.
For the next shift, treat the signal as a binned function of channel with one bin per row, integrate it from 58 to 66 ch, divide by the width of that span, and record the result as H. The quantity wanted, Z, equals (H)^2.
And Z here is 2.6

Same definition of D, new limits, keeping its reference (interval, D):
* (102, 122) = 104.0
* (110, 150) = 112.0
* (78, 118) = 88.0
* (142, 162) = 144.0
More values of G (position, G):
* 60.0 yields 1.599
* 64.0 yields 1.643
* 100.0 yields 1.508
